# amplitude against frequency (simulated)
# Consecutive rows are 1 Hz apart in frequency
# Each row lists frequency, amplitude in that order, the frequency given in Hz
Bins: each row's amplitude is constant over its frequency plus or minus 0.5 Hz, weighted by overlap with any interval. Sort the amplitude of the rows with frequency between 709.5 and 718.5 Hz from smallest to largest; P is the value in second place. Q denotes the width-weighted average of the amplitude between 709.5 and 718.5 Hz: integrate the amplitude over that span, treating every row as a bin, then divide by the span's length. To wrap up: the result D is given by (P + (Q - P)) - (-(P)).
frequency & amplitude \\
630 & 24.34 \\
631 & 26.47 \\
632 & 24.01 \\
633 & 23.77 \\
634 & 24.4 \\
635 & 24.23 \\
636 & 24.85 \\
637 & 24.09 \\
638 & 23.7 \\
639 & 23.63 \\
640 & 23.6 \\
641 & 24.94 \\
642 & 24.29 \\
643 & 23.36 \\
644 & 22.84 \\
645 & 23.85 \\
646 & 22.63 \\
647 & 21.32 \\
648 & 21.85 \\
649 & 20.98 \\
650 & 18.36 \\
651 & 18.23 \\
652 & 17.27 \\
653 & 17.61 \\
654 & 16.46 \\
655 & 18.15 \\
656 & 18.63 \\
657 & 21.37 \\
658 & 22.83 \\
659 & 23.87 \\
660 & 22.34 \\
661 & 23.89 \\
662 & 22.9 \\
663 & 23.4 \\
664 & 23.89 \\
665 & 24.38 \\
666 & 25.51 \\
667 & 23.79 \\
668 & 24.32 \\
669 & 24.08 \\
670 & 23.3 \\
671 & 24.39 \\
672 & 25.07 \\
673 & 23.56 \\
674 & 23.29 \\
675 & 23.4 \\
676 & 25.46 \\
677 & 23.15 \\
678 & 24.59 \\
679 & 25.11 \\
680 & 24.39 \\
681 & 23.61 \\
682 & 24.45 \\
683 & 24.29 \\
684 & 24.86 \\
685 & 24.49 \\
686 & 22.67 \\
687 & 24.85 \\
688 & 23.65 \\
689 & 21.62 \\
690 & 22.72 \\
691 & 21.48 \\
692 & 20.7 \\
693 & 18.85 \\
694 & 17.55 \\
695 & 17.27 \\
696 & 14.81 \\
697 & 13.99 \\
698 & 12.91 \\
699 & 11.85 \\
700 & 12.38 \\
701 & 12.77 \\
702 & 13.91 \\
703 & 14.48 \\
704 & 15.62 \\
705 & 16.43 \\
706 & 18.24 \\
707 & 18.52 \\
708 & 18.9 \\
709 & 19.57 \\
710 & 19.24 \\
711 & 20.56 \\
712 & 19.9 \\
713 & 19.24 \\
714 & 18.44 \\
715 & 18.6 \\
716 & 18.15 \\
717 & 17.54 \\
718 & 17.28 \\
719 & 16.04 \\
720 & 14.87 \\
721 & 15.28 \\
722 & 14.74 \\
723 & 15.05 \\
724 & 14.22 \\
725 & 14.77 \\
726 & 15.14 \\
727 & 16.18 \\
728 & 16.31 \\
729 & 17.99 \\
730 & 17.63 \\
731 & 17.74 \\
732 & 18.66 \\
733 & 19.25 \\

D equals 36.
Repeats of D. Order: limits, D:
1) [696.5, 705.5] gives 26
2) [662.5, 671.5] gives 48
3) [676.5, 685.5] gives 48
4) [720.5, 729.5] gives 30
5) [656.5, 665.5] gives 46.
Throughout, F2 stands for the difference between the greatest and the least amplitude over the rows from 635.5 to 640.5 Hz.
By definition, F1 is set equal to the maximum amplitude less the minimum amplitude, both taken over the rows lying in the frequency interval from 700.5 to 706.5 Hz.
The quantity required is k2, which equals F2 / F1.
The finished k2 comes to 0.2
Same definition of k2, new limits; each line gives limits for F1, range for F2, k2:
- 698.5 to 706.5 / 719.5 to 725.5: 0.2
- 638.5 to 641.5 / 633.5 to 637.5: 0.6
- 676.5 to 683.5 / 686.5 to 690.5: 1.6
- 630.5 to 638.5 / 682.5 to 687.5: 0.8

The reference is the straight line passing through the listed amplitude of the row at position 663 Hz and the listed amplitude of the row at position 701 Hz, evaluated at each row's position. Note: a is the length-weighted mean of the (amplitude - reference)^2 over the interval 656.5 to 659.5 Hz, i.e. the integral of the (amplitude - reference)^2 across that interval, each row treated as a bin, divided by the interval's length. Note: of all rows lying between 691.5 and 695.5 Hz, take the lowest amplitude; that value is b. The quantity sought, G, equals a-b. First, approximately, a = 6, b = 17.27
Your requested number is -11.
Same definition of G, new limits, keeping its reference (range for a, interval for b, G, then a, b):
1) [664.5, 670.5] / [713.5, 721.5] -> -10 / 5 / 14.87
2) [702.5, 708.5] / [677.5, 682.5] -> 11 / 35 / 23.61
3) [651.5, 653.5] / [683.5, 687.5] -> 57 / 79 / 22.67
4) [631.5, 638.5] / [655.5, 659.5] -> 32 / 51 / 18.63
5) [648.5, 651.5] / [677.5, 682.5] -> 39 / 63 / 23.61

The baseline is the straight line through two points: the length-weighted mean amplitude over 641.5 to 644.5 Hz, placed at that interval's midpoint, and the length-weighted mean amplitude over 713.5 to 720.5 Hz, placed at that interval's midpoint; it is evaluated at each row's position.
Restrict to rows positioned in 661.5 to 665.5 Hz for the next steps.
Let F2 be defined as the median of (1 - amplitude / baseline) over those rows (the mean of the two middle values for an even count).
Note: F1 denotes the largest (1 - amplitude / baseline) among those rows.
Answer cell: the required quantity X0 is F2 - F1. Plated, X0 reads -0.040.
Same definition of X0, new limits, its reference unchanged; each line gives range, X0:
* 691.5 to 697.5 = -0.170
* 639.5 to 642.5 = -0.036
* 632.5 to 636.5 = -0.028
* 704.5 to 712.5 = -0.164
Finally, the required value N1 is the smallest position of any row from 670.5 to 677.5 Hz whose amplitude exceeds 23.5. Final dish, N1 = 671 Hz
